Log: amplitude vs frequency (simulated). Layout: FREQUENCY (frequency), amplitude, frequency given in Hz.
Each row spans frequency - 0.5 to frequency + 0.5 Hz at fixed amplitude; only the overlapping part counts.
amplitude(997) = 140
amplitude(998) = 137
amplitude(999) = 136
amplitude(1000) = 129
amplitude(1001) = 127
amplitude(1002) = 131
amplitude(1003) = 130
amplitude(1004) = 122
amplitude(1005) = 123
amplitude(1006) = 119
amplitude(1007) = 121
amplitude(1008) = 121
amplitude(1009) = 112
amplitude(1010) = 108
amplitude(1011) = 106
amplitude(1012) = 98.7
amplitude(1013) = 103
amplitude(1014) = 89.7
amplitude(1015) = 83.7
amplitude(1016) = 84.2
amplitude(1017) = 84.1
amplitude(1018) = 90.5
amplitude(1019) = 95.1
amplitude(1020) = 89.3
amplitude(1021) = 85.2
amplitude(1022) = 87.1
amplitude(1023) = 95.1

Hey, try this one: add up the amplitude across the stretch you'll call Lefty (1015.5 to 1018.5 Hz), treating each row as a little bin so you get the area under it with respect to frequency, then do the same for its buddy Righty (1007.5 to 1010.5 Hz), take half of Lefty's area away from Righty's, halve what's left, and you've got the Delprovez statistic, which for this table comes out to 106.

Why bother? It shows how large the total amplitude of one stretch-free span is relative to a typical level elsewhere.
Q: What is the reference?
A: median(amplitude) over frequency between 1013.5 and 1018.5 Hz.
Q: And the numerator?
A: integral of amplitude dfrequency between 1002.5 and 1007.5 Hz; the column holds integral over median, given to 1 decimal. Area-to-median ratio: 7.3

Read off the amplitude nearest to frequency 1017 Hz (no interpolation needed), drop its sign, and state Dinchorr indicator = 84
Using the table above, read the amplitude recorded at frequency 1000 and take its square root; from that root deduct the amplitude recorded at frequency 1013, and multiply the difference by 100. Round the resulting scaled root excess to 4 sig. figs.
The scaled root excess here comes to -9164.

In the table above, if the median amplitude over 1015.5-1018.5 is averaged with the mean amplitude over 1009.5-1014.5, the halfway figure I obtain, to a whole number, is 93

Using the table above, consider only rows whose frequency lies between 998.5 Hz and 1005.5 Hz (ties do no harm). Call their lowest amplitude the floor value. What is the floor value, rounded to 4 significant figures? 122.0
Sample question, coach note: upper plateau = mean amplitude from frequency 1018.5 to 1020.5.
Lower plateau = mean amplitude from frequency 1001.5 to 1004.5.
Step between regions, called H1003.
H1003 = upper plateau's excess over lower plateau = -35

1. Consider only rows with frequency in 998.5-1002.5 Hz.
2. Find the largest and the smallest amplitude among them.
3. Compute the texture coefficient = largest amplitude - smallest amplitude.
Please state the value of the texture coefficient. 9.0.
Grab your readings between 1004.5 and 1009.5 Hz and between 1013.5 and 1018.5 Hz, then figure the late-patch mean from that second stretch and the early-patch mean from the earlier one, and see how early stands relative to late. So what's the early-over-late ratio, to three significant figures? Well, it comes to 1.38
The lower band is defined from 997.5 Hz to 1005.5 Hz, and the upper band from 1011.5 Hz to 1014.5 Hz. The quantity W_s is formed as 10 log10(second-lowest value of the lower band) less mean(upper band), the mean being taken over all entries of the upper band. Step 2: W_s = -76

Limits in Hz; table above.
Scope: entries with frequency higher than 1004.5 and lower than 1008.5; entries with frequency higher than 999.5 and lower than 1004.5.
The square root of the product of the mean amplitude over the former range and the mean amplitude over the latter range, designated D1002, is 124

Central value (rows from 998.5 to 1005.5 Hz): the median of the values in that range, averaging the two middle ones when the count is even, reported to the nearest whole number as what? 129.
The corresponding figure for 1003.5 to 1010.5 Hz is 121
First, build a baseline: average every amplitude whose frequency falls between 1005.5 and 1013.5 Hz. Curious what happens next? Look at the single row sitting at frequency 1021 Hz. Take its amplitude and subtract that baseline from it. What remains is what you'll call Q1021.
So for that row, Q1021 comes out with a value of -26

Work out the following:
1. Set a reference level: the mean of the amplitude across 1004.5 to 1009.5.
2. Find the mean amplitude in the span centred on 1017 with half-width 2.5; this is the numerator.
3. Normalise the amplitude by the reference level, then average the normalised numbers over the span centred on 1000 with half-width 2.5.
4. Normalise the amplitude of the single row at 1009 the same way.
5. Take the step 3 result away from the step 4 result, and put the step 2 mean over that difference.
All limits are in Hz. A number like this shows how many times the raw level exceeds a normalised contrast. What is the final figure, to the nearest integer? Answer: -522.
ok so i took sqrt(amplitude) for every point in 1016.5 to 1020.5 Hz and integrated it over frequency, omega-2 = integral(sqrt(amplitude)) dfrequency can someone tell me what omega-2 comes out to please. 37.9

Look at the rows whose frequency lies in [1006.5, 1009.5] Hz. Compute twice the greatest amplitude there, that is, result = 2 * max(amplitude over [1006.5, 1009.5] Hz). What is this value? 242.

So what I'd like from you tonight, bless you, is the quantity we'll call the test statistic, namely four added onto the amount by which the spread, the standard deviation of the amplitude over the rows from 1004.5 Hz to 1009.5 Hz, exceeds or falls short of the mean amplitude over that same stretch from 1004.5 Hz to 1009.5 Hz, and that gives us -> -111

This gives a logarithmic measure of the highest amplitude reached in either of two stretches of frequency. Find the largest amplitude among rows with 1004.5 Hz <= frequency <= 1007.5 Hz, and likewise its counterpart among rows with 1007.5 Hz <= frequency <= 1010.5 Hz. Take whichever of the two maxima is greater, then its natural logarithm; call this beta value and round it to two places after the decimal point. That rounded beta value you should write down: 4.81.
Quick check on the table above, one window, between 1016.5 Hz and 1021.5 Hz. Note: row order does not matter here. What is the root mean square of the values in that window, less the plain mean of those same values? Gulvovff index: 0.09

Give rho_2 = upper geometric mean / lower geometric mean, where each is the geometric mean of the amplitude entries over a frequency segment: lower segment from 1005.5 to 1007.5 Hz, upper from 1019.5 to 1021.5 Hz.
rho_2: 0.73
